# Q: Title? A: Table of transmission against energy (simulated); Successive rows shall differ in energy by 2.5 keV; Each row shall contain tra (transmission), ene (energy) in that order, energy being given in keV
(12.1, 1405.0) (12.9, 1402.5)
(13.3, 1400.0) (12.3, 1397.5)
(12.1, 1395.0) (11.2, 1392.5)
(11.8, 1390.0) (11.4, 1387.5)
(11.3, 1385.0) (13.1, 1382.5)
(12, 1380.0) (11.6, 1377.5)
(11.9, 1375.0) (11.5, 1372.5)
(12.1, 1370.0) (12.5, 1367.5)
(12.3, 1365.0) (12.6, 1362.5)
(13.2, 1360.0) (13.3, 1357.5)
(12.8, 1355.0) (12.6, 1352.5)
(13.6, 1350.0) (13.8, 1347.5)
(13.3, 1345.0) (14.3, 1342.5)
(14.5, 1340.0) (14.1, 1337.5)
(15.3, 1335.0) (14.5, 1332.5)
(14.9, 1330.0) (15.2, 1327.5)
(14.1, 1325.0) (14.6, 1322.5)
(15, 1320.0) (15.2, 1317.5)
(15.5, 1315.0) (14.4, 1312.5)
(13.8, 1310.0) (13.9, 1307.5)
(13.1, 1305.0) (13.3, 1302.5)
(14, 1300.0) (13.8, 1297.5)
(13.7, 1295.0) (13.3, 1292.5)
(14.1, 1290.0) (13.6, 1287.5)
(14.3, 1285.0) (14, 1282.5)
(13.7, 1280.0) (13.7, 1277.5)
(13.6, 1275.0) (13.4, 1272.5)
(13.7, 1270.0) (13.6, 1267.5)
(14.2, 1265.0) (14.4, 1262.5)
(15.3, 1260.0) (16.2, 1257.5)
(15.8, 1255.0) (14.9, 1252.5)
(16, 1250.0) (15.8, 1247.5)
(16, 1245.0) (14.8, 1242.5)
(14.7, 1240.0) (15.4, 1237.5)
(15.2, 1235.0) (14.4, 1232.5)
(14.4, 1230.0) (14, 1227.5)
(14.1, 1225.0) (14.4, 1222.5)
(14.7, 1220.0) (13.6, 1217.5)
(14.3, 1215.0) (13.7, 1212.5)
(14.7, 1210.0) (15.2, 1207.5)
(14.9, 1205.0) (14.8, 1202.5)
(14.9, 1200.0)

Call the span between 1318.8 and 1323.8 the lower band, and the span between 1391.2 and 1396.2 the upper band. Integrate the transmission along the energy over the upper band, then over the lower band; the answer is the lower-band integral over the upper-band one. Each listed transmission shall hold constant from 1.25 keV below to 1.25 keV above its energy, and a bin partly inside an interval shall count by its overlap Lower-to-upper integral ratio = 1.27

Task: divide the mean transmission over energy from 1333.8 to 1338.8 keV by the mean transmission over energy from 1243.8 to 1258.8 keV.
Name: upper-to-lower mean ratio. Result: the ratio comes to 0.93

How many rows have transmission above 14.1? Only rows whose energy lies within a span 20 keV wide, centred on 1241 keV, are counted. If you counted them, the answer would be 8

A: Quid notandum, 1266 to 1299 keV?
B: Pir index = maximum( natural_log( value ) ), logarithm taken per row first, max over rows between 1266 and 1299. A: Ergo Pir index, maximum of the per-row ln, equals 2.66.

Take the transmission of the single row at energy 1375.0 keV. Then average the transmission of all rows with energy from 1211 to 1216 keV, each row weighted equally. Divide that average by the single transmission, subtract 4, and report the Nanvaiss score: -2.82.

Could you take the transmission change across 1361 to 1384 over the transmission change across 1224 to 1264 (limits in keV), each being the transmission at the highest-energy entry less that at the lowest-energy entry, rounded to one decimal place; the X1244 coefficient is 1.7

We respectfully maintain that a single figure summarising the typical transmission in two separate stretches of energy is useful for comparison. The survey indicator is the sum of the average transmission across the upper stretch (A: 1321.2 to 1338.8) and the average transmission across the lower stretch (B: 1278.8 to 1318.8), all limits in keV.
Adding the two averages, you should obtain 28.7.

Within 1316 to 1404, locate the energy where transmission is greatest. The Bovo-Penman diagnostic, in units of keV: 1335.0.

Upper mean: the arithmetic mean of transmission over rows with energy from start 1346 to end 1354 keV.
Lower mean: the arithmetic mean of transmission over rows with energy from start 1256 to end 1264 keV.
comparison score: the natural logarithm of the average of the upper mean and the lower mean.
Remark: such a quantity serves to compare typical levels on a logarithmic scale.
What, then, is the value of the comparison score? 2.66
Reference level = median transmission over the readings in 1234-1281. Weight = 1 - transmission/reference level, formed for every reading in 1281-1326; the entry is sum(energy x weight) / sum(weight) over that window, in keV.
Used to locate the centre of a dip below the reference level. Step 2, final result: 1297.8 keV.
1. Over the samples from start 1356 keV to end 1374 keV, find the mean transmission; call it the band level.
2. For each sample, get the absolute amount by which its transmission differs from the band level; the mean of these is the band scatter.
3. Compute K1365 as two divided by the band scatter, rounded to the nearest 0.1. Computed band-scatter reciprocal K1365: 4.4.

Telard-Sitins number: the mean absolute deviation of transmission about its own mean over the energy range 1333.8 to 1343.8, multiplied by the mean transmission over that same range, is 5.5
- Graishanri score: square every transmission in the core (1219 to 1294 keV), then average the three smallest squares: 180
